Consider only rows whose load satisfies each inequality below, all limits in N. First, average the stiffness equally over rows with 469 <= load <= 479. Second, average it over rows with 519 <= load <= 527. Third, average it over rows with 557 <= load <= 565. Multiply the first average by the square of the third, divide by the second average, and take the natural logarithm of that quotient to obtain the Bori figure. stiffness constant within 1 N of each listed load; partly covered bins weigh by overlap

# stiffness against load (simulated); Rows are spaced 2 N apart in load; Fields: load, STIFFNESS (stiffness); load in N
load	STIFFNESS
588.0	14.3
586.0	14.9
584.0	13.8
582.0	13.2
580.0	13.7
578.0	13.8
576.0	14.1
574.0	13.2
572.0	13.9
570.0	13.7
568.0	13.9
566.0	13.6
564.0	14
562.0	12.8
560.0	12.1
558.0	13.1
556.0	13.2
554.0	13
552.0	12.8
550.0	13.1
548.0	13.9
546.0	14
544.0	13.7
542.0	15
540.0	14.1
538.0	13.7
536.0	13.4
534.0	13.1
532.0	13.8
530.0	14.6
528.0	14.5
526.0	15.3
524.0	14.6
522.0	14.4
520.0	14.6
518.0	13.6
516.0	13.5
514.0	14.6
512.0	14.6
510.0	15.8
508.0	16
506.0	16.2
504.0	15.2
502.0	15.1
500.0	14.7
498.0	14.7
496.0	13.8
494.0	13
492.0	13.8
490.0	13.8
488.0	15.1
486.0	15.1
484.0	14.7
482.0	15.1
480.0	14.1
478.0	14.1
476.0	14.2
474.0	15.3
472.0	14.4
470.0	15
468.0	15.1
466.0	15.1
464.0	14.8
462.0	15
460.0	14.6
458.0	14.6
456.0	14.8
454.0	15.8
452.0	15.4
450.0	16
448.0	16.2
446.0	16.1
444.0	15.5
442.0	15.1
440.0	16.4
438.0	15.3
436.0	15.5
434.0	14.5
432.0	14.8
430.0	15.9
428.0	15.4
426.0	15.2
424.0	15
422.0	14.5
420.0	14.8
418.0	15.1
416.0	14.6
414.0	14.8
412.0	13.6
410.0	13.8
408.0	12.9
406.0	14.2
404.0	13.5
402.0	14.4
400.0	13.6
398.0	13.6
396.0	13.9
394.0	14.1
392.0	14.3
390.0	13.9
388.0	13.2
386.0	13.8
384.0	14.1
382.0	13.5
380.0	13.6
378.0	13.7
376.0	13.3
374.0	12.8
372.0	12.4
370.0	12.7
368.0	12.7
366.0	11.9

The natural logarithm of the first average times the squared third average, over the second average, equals 5.12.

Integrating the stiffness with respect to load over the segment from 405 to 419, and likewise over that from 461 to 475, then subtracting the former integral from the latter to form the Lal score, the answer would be 11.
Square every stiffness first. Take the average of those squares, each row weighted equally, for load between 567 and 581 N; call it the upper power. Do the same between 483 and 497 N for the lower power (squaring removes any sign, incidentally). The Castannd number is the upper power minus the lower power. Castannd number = -12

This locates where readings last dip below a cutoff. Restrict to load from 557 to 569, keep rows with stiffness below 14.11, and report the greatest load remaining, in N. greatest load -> 568.0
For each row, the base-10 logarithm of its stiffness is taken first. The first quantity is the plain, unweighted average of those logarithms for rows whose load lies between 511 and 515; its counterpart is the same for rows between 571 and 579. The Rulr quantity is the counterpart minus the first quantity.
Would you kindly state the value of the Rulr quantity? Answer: -0.03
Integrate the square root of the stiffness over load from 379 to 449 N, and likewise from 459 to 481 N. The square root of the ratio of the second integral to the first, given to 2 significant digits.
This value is 0.56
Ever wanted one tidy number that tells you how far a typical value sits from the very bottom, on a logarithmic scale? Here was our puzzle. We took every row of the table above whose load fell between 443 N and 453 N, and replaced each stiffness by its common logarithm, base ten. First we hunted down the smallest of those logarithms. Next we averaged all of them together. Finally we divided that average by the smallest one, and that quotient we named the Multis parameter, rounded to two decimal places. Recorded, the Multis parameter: 1.01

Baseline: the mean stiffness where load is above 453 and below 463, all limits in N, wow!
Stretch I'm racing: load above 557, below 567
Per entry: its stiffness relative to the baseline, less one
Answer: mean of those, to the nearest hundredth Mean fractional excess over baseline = -0.12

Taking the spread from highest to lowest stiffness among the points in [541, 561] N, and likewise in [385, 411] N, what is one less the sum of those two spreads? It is -3.4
